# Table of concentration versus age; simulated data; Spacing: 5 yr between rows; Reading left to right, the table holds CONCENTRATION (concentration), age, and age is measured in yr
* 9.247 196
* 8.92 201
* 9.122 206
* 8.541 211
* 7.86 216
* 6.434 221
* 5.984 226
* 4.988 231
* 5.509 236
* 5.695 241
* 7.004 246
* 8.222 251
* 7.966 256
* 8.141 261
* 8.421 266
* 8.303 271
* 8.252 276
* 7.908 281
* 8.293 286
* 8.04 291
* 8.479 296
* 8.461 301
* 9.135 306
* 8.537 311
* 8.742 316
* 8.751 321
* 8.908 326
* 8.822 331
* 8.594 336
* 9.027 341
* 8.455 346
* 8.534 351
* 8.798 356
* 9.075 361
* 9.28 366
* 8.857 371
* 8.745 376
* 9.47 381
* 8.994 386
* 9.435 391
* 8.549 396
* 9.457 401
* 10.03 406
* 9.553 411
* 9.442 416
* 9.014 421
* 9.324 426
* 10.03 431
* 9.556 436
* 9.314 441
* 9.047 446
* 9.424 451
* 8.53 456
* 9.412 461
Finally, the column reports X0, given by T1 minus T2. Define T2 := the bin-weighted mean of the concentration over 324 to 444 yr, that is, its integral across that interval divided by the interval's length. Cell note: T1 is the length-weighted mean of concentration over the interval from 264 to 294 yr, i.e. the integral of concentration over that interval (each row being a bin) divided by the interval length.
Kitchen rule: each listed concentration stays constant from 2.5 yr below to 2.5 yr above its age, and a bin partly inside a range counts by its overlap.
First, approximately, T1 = 8.2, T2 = 9.1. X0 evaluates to -0.9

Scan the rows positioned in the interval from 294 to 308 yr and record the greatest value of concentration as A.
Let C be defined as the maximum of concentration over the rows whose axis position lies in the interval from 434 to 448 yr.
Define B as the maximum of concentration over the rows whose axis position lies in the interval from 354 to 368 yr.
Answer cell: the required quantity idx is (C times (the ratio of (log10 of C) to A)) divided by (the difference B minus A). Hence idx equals 7.1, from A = 9.135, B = 9.28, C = 9.556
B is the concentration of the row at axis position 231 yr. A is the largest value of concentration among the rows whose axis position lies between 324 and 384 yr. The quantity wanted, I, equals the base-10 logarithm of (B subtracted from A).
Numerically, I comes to 0.7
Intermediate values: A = 9.47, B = 4.988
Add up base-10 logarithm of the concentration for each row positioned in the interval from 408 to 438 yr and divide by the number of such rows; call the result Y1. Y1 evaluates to 0.977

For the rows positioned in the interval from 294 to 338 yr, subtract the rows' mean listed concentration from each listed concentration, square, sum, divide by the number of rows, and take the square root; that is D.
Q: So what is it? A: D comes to 0.2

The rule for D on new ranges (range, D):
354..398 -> 0.3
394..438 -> 0.4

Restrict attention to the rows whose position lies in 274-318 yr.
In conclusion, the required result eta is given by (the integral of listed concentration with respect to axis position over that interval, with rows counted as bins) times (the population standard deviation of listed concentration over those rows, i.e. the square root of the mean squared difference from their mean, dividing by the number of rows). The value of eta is 129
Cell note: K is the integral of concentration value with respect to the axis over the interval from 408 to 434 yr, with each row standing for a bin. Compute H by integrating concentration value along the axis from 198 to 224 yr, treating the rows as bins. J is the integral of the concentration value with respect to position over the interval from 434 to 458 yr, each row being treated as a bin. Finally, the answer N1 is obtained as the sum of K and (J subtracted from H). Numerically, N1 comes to 238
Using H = 212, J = 220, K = 247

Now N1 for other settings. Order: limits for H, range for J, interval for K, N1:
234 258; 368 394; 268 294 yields 141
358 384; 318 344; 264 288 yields 204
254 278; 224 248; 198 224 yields 270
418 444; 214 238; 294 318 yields 306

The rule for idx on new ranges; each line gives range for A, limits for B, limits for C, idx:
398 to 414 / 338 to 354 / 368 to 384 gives -0.9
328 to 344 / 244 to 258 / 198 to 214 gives -1.2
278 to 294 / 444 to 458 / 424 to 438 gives 1.1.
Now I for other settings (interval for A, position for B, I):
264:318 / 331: -0.5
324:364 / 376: -0.5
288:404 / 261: 0.1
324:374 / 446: -0.6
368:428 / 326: 0.0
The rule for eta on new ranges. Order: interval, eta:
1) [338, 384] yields 128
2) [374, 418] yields 175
